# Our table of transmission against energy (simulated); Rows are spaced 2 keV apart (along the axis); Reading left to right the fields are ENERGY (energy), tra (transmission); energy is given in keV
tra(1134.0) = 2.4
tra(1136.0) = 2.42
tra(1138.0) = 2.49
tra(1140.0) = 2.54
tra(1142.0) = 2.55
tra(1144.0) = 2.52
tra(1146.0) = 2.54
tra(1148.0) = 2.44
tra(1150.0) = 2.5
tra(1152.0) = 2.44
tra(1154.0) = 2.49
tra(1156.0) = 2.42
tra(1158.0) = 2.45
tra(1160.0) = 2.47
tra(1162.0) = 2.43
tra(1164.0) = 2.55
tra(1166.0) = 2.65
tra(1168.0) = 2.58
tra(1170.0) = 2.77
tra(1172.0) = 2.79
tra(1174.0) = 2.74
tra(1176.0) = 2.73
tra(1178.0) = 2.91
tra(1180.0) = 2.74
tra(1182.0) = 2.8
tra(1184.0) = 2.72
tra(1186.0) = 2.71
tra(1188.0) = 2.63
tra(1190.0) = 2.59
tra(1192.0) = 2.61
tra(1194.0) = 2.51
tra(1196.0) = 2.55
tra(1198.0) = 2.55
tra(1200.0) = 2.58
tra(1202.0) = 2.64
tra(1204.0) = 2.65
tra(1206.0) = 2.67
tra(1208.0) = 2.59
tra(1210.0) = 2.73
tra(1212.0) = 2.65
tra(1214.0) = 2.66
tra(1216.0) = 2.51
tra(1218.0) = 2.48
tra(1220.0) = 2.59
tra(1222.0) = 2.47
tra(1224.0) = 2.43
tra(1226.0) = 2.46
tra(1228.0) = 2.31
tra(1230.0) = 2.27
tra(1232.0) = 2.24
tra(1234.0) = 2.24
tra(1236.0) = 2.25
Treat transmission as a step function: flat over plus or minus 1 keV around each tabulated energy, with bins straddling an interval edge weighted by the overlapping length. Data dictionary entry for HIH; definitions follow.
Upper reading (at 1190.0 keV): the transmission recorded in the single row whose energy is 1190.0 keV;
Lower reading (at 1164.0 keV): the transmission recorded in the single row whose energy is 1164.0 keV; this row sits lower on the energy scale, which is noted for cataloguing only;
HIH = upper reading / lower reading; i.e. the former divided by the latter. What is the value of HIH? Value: 1.02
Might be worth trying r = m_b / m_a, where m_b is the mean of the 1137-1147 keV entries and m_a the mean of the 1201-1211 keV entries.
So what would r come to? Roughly 0.95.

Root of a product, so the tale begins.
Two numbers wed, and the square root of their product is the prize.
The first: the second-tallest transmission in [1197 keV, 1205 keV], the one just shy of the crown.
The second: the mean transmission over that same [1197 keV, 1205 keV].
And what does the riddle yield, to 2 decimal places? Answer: 2.62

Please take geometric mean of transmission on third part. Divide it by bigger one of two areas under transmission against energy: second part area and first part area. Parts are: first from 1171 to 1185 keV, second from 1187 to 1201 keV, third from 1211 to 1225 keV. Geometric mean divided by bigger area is 0.0654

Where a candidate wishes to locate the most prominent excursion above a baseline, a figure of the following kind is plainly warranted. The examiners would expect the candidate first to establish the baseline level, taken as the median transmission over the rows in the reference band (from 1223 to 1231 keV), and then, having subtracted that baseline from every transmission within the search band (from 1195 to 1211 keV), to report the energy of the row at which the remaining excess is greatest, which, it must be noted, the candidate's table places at 1210.0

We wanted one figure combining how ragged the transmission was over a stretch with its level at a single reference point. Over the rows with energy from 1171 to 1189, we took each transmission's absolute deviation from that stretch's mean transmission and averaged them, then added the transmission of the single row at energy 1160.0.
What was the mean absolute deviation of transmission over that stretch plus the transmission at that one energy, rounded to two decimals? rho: 2.52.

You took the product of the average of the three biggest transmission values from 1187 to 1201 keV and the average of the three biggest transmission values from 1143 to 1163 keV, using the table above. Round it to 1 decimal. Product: 6.6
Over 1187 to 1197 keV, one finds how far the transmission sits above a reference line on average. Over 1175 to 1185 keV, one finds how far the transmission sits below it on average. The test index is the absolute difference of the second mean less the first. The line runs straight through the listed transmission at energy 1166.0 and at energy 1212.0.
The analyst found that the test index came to 0.058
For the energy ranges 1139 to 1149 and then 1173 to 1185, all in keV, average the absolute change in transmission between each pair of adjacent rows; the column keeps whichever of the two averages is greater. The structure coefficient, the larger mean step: 0.10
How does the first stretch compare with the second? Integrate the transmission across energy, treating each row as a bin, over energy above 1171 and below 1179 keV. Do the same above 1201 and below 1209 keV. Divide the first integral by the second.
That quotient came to 1.06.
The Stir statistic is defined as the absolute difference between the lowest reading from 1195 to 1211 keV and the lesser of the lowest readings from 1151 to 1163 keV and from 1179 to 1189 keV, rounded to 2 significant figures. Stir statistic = 0.13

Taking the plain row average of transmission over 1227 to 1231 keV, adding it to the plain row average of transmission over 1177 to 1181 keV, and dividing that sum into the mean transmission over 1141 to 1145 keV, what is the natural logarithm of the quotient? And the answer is -0.702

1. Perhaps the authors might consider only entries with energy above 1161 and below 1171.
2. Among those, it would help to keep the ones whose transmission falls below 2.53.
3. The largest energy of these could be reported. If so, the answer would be 1162.0 keV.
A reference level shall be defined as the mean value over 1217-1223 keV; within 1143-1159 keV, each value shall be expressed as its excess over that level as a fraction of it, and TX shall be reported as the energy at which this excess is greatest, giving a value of 1146.0 keV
